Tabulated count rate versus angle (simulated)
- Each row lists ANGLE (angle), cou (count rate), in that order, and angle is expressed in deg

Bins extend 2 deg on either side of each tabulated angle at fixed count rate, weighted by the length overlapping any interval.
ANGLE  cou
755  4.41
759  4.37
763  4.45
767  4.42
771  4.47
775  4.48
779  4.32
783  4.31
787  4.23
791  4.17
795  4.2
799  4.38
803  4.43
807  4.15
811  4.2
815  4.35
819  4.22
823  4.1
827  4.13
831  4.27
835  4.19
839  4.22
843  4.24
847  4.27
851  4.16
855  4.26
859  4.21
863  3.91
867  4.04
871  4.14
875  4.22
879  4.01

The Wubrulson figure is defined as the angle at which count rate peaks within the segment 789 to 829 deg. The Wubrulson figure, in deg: 803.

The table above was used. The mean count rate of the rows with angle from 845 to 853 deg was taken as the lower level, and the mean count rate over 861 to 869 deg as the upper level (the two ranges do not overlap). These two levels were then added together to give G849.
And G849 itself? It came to 8.19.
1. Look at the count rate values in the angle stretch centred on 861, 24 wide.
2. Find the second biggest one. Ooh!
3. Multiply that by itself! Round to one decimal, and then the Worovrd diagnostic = 17.7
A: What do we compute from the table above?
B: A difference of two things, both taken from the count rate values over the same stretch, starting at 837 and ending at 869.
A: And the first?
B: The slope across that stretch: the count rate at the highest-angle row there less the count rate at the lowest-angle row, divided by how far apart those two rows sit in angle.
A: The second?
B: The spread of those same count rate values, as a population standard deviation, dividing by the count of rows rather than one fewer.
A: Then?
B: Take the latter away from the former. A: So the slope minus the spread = -0.124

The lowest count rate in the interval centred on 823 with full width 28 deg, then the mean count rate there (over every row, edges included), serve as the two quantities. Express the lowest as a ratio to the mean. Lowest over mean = 0.974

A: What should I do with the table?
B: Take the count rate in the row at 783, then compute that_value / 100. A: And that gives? 0.0431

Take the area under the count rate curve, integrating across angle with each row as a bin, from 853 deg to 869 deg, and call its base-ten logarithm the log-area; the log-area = 1.817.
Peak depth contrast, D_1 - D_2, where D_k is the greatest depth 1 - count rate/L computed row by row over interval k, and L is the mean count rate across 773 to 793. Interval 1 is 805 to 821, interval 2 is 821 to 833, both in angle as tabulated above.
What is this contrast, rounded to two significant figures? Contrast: -0.012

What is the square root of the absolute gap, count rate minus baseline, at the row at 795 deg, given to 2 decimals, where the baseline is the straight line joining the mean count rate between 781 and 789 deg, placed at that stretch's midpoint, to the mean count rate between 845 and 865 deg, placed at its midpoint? 0.23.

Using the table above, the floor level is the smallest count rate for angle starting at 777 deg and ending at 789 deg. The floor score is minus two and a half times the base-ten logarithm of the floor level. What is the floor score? -1.57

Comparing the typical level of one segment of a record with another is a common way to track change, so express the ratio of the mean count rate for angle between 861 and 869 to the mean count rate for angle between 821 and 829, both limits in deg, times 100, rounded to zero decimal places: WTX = 97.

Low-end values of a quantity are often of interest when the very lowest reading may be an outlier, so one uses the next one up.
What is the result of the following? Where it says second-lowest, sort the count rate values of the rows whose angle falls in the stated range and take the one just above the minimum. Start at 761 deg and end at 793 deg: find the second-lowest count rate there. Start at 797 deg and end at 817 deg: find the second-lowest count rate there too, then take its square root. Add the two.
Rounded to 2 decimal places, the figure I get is 6.28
